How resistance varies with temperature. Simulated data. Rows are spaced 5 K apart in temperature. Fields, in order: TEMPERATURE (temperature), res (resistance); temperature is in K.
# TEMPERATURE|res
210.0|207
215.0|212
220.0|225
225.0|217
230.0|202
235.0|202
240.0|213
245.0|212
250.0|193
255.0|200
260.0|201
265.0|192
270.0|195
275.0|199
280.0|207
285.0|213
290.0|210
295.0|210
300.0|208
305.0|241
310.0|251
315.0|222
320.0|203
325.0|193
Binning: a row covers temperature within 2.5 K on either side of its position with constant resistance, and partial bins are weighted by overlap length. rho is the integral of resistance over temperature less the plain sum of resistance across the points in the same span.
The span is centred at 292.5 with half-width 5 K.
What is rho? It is 1680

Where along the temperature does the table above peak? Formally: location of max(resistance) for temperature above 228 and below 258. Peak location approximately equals 240.0 K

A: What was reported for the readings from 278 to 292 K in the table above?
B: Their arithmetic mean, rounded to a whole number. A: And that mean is 210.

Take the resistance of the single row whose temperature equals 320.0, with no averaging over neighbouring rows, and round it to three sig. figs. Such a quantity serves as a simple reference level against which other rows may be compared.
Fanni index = 203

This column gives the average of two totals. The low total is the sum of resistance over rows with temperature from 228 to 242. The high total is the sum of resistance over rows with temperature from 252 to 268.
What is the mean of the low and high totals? 605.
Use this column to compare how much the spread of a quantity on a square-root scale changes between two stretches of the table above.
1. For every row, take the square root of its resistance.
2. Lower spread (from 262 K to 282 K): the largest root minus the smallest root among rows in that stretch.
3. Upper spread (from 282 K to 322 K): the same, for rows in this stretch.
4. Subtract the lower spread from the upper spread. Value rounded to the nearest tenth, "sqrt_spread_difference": 1.1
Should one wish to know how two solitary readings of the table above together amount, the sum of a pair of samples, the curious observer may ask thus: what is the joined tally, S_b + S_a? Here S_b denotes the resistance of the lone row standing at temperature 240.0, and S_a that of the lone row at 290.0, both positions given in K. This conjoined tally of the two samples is 423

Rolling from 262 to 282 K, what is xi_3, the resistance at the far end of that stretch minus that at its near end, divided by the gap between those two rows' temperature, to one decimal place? 1.0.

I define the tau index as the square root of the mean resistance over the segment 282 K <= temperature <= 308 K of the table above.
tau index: 14.7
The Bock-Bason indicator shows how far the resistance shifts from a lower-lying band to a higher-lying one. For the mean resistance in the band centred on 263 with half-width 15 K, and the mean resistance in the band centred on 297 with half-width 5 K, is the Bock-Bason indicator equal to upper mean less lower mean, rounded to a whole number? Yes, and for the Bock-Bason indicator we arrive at 12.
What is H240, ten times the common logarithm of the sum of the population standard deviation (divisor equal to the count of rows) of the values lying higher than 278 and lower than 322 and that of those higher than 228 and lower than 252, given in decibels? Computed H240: 13.6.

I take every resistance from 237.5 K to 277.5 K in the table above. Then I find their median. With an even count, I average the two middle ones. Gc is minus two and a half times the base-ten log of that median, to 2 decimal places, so -5.75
